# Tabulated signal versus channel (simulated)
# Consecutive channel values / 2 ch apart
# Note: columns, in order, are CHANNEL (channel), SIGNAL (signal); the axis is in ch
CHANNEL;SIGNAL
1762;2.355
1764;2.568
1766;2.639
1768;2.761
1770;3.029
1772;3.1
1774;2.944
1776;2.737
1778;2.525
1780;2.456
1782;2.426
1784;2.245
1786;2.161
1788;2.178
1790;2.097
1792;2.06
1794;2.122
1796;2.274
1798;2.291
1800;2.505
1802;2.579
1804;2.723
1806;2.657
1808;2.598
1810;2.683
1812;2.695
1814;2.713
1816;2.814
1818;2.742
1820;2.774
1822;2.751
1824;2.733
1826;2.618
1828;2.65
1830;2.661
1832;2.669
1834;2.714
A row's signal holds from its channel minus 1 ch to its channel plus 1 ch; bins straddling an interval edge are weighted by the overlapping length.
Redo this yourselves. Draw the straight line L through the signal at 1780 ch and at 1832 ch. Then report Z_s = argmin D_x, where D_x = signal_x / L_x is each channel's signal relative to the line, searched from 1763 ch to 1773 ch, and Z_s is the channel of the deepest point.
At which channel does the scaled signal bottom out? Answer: 1764 ch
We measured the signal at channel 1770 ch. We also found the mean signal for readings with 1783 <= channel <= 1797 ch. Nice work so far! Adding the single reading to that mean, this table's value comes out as 5.19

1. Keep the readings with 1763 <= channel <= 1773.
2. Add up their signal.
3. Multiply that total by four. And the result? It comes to 56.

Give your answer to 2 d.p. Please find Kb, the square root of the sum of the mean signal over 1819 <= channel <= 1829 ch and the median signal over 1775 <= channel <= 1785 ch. 2.27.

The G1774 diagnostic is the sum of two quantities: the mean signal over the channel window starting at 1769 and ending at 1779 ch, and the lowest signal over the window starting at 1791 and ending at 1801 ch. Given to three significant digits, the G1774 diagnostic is 4.93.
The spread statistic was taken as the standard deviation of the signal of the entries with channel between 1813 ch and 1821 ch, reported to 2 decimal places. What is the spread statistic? 0.04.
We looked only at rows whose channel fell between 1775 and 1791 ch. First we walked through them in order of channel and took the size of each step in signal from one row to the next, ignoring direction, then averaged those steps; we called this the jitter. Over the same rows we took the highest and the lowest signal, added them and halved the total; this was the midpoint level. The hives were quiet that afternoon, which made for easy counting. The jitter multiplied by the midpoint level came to 0.23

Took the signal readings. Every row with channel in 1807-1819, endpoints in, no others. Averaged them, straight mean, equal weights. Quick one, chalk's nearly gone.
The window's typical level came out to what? 2.7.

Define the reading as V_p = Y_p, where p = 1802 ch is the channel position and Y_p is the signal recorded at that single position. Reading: 2.579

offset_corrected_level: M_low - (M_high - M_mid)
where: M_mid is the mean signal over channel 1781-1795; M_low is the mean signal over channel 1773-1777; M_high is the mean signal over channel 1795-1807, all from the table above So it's 2.5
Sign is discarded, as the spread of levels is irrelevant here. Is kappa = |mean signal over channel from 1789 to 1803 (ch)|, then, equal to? 2.28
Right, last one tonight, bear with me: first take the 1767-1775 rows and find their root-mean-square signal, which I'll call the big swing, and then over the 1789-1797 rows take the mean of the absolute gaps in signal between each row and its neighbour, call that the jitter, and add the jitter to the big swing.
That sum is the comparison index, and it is 3.04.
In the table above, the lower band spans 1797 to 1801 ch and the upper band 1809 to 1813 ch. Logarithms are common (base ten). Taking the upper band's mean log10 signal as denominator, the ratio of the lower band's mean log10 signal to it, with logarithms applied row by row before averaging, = 0.88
